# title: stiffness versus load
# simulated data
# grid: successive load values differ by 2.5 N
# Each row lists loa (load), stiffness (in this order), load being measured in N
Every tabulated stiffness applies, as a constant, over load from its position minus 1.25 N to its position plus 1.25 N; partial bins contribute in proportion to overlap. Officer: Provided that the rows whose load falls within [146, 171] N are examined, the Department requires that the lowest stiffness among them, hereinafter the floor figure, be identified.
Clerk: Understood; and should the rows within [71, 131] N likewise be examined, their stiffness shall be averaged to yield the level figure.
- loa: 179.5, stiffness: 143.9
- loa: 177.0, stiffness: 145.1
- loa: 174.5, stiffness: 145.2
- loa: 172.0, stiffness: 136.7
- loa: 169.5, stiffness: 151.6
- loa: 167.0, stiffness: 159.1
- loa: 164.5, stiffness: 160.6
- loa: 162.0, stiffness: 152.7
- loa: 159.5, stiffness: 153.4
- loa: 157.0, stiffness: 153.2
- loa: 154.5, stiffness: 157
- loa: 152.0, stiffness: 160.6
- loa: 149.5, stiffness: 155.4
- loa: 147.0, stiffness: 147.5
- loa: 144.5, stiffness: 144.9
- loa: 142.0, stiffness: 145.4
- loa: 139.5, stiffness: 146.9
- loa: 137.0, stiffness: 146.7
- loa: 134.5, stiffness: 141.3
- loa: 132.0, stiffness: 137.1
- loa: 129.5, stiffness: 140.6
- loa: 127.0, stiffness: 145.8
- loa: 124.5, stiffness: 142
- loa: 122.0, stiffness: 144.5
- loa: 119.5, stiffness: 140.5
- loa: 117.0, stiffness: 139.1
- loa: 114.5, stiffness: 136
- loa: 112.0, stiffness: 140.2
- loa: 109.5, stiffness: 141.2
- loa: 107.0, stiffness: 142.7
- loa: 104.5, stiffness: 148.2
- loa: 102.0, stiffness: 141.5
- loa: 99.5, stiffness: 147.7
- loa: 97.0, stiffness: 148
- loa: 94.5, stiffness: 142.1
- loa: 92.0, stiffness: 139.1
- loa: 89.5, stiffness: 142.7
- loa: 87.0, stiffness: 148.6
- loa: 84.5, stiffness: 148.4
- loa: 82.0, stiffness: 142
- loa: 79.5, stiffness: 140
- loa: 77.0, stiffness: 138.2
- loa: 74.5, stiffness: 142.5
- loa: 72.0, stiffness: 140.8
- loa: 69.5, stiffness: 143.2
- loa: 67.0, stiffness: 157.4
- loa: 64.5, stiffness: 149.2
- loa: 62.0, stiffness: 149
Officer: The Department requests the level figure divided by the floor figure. 0.97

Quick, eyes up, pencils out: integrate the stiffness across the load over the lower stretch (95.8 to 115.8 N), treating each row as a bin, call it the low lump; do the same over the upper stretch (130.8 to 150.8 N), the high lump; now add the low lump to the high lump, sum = 5777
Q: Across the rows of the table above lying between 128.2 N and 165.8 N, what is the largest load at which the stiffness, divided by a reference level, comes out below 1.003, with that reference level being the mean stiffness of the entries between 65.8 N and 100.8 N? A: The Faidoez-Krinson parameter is 134.5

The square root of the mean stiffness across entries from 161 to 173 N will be 12.3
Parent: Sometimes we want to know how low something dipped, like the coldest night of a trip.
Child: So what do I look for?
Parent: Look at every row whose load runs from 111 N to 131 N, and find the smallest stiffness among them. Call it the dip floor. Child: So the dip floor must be 136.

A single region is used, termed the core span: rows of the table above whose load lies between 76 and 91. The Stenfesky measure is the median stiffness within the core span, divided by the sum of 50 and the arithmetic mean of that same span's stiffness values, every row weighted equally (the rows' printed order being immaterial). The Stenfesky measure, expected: 0.736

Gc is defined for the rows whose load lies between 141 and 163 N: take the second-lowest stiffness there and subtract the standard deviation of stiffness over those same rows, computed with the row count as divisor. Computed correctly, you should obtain 140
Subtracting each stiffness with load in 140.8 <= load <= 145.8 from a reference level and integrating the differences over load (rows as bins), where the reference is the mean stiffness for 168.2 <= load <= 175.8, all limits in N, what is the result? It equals -3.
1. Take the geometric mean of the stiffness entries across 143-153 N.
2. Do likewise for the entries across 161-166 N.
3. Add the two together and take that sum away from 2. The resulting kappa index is -307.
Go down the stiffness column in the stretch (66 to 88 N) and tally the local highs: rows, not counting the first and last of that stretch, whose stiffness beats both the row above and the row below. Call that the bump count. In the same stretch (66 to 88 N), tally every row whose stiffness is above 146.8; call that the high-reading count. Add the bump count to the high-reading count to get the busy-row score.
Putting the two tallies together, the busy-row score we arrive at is 4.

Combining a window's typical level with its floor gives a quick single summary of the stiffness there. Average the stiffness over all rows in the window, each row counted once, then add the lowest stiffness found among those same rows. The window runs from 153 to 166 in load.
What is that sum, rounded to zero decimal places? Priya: 308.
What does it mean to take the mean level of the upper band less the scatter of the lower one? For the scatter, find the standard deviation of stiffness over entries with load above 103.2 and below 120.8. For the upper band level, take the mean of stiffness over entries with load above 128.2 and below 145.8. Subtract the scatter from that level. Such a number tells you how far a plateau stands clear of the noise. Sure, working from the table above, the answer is 140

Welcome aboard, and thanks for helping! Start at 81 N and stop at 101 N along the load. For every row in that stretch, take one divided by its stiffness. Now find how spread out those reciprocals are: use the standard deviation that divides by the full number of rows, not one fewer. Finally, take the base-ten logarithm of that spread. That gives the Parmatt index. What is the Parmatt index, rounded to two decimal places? -3.77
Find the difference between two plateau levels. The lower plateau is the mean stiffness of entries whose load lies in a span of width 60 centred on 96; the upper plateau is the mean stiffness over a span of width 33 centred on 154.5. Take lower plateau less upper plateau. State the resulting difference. -10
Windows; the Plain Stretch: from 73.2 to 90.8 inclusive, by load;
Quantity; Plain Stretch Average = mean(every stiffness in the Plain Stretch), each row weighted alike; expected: 143.2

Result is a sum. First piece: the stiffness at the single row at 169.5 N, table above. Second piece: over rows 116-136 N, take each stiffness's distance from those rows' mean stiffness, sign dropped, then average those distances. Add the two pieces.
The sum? 154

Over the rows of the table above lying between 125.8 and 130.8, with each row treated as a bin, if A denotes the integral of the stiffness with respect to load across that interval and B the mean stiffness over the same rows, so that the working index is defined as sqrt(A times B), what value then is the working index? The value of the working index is 320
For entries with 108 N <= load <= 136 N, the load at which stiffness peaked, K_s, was 127.0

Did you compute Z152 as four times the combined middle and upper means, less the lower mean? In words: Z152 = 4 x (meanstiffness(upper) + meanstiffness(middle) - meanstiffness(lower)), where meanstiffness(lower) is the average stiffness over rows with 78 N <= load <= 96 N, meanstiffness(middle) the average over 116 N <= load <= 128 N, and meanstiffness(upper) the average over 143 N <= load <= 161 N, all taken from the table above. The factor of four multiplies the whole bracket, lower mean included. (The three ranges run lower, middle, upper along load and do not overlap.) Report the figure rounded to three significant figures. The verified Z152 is 609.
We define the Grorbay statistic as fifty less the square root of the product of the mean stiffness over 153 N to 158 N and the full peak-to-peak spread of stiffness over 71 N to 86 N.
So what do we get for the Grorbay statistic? 10.2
